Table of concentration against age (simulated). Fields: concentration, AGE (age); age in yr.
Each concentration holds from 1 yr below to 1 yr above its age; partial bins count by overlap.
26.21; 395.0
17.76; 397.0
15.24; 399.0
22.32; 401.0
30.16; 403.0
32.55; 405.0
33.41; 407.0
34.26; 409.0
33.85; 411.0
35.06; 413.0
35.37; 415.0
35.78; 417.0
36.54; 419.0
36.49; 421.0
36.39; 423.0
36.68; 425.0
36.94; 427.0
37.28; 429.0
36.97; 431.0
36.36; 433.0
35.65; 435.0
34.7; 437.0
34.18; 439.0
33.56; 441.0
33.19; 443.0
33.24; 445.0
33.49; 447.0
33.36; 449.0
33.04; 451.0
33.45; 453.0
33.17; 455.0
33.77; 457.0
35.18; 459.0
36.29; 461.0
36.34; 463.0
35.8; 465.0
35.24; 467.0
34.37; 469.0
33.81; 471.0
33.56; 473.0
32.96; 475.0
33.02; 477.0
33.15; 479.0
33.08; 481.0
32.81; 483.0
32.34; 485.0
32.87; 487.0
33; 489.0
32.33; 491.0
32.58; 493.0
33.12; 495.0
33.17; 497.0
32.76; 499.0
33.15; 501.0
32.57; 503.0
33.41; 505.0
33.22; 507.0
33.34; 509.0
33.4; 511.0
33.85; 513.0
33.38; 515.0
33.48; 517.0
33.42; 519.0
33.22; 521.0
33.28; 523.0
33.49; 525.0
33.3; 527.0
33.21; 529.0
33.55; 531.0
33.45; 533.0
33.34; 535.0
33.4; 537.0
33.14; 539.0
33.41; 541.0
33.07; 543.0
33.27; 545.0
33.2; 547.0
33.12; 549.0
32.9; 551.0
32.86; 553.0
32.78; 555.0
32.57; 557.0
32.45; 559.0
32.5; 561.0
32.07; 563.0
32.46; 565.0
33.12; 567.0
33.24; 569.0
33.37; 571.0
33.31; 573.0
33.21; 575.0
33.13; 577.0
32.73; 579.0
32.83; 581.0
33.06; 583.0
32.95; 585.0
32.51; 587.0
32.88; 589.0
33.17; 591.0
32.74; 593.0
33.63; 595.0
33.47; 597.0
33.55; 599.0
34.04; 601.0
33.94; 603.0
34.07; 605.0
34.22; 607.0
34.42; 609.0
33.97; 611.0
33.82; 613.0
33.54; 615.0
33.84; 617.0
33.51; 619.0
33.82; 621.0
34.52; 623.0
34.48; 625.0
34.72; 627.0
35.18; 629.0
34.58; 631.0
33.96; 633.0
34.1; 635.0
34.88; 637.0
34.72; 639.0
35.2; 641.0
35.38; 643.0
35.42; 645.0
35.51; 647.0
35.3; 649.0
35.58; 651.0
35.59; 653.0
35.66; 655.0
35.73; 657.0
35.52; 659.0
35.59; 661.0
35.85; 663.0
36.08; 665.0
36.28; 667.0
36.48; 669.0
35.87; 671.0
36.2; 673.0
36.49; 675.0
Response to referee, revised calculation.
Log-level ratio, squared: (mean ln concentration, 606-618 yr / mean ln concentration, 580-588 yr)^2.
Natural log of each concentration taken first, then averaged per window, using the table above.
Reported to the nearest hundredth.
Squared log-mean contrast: 1.02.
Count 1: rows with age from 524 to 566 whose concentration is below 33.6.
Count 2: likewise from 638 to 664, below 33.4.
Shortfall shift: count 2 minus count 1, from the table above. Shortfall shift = -21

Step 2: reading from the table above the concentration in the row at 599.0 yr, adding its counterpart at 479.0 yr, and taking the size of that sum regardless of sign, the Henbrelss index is 66.7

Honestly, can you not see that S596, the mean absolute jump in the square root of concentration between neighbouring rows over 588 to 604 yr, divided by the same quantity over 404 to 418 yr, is 0.52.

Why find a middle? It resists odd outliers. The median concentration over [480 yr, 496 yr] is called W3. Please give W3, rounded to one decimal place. 32.8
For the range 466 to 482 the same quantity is 33.4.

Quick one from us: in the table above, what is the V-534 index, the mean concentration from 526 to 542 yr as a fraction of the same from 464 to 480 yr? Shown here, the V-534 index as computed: 0.98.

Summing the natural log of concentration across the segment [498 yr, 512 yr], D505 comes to 24.5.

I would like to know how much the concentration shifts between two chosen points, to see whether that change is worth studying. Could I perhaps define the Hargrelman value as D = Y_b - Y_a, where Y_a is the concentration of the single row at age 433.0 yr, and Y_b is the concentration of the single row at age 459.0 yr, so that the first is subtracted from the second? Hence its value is -1.2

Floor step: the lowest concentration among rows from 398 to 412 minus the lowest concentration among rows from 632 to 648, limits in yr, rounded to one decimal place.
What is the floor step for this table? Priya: -18.7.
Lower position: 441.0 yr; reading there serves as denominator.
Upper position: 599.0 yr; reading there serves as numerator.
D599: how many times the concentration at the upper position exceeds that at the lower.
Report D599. 1.000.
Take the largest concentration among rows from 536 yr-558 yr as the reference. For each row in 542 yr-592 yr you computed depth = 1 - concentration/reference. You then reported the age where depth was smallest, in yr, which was 571.0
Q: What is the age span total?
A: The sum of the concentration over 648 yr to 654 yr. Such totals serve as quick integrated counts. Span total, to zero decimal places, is 106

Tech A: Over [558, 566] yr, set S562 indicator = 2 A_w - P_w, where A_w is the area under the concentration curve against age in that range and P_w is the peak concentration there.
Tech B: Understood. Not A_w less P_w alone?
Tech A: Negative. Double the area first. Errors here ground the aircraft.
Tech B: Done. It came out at 485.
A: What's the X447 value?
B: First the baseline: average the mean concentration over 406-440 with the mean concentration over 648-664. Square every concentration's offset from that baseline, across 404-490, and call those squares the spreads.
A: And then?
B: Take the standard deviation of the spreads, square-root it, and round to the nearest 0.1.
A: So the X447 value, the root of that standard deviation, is 1.7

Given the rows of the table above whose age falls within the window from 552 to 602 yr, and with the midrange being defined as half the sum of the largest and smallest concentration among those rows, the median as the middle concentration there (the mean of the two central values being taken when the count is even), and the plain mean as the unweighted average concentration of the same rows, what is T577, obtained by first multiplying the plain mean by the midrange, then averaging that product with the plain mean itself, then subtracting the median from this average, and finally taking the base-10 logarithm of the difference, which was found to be 2.723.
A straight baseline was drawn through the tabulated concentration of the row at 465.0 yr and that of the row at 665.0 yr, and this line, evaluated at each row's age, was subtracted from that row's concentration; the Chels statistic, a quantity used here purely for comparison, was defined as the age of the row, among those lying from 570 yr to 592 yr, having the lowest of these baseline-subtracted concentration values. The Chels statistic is 587.0 yr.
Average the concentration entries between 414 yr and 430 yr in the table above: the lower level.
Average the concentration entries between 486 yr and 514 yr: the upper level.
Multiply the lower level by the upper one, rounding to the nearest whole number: 1204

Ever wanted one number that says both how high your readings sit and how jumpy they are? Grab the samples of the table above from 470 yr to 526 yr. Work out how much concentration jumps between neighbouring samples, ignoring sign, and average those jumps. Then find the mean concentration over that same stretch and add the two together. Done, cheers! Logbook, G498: 33.4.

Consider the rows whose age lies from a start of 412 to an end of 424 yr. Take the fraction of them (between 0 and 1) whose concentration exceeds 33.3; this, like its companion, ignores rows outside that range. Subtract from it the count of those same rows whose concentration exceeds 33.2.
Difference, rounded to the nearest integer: -5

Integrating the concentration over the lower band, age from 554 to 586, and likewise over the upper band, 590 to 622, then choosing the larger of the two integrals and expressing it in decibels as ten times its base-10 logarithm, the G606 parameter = 30.3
